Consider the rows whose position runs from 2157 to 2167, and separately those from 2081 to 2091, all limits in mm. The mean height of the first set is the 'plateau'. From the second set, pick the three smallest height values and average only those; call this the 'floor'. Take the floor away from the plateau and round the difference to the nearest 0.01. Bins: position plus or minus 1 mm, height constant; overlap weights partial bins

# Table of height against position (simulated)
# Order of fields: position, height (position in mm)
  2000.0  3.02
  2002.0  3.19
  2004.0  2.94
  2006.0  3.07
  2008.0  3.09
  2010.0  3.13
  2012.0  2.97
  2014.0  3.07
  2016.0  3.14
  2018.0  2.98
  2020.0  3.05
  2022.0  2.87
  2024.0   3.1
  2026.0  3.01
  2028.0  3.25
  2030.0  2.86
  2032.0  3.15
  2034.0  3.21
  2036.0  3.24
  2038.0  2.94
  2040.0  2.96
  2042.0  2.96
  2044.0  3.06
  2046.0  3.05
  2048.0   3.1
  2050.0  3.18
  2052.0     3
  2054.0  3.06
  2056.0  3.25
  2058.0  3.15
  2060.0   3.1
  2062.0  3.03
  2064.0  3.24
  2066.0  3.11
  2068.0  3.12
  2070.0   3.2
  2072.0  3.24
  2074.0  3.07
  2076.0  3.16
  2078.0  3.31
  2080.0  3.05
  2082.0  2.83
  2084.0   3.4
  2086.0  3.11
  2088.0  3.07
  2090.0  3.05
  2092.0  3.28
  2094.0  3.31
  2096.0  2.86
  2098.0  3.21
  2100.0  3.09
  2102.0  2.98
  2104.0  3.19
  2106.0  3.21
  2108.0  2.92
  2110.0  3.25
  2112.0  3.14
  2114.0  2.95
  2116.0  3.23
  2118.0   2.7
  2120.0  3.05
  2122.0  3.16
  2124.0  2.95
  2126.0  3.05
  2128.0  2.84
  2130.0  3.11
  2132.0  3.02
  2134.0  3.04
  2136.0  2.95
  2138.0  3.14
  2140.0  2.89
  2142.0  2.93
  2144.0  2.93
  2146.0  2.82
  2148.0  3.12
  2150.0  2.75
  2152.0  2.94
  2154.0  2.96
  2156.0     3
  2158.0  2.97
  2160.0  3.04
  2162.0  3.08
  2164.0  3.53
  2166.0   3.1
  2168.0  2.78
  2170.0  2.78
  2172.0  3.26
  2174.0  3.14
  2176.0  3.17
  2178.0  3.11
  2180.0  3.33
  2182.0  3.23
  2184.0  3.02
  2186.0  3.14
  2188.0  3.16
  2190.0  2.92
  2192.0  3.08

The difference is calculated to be 0.16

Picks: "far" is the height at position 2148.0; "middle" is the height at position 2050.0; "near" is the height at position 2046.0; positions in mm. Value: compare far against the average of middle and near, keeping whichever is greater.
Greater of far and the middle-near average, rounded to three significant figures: 3.12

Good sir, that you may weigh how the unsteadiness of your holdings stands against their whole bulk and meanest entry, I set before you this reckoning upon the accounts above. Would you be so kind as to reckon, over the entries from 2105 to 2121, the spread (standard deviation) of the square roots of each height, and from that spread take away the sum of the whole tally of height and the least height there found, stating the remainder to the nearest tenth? -27.1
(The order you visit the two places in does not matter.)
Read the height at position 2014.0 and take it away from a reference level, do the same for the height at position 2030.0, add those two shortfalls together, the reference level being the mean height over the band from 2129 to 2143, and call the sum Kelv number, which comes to 0.1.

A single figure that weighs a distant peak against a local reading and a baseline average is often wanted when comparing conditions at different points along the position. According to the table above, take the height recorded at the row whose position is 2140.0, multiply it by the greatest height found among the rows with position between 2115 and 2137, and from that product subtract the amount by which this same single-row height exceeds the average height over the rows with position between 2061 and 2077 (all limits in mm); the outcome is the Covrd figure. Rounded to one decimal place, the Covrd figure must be 9.6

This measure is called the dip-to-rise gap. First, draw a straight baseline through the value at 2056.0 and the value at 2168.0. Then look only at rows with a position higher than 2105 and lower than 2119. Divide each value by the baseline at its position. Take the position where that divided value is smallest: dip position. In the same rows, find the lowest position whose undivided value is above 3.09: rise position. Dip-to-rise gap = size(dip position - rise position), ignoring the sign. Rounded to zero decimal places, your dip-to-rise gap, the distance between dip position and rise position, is 12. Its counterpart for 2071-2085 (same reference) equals 10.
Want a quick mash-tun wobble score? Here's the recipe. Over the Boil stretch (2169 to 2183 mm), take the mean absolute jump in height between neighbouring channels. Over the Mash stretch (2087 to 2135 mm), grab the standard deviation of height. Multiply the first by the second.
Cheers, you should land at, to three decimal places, 0.025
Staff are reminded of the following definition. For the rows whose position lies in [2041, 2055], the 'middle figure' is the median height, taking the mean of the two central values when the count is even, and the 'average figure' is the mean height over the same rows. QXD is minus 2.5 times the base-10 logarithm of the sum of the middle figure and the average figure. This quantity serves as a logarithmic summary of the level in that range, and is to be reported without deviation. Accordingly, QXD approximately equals -1.97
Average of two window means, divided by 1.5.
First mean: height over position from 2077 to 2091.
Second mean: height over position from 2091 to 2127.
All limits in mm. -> 2.07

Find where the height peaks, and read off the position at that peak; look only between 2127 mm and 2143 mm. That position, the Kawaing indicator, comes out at 2138.0 mm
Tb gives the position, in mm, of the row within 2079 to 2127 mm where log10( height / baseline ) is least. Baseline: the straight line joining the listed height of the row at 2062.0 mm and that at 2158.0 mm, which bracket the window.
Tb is 2118.0 mm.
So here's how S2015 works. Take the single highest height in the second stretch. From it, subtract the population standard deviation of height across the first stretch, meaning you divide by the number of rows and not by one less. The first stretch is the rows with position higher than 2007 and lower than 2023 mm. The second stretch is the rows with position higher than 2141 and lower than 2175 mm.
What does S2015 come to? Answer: 3.44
